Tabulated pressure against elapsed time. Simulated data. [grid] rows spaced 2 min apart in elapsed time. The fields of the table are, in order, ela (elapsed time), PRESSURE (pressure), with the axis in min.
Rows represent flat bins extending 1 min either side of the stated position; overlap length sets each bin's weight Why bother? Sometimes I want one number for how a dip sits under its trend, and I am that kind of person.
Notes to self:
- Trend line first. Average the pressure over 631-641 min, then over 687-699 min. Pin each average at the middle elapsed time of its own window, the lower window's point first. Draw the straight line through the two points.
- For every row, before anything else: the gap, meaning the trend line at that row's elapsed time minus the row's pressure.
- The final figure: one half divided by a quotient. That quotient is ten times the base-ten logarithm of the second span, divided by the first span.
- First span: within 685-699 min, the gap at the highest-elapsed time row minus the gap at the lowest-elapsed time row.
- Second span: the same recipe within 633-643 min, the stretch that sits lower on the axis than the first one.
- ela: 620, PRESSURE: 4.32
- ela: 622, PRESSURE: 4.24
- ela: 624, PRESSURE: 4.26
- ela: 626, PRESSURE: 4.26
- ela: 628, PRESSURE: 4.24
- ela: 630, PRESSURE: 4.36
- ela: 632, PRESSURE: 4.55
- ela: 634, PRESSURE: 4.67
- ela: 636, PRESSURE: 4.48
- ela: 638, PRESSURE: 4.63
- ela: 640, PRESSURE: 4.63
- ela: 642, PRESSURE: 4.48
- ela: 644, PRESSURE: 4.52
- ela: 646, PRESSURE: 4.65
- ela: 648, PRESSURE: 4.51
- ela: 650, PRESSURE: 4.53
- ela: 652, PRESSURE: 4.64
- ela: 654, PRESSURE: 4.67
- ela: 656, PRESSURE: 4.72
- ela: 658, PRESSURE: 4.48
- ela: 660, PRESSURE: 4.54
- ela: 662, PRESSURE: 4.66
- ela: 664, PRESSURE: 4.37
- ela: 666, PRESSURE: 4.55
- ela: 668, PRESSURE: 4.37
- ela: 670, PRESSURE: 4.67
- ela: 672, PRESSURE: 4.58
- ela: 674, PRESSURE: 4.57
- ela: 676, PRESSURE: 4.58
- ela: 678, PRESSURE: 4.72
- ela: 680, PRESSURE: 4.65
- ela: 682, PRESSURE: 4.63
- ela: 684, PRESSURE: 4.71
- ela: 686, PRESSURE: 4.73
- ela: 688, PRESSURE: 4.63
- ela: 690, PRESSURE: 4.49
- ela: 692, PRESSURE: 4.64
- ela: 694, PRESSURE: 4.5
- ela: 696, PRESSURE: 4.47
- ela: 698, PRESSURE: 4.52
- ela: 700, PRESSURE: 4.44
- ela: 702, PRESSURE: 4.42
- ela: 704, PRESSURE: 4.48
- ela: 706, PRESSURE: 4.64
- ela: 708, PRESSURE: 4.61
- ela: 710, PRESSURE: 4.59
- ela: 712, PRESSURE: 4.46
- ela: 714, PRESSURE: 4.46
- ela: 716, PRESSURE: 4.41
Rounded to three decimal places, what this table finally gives -0.014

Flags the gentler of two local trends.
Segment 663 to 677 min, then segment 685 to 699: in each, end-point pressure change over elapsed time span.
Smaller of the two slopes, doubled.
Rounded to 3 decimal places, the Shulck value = -0.035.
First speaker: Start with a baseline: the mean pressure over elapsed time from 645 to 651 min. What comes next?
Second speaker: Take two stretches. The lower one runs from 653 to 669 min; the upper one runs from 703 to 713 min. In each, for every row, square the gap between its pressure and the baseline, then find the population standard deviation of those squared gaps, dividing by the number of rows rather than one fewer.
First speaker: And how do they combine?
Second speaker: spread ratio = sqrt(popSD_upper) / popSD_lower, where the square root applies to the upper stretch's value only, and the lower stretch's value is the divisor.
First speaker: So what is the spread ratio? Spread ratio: 4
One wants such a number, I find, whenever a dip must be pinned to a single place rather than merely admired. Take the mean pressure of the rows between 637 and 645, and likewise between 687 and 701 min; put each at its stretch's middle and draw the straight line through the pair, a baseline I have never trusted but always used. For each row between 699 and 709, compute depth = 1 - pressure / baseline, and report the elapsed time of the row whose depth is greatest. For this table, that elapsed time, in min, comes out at 702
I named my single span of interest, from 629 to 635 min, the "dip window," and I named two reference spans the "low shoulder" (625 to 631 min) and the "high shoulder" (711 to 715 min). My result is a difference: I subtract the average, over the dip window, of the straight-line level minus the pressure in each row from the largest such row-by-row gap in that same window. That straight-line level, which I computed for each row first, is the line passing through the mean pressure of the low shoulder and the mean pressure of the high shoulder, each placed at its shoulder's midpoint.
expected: 0.16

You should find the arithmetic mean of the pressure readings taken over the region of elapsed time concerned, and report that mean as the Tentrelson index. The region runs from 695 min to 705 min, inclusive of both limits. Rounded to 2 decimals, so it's 4.47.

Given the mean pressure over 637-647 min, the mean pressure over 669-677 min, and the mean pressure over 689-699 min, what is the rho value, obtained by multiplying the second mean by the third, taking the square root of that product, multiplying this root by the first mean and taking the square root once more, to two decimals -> 4.57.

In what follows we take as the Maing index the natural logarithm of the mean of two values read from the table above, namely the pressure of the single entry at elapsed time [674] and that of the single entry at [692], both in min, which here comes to 1.53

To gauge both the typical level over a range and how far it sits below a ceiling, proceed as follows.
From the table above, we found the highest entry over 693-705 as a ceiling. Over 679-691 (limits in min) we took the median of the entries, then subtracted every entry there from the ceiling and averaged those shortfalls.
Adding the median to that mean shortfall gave 4.52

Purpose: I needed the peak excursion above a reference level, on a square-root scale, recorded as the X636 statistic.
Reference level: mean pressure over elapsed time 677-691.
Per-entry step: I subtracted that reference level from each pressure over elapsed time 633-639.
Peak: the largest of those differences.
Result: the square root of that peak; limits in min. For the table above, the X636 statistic 0.14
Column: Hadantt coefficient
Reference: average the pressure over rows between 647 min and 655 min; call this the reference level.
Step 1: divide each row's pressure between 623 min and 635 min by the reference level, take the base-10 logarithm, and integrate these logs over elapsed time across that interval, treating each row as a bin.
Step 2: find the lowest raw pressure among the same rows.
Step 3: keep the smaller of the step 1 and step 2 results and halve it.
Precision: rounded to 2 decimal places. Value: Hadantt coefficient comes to -0.12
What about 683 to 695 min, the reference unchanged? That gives 0.02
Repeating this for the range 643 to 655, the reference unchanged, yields 0.00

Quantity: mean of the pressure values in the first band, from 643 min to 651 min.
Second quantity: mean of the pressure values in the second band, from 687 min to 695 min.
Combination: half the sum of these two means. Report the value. 4.56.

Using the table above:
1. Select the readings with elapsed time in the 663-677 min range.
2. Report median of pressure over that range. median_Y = 4.57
